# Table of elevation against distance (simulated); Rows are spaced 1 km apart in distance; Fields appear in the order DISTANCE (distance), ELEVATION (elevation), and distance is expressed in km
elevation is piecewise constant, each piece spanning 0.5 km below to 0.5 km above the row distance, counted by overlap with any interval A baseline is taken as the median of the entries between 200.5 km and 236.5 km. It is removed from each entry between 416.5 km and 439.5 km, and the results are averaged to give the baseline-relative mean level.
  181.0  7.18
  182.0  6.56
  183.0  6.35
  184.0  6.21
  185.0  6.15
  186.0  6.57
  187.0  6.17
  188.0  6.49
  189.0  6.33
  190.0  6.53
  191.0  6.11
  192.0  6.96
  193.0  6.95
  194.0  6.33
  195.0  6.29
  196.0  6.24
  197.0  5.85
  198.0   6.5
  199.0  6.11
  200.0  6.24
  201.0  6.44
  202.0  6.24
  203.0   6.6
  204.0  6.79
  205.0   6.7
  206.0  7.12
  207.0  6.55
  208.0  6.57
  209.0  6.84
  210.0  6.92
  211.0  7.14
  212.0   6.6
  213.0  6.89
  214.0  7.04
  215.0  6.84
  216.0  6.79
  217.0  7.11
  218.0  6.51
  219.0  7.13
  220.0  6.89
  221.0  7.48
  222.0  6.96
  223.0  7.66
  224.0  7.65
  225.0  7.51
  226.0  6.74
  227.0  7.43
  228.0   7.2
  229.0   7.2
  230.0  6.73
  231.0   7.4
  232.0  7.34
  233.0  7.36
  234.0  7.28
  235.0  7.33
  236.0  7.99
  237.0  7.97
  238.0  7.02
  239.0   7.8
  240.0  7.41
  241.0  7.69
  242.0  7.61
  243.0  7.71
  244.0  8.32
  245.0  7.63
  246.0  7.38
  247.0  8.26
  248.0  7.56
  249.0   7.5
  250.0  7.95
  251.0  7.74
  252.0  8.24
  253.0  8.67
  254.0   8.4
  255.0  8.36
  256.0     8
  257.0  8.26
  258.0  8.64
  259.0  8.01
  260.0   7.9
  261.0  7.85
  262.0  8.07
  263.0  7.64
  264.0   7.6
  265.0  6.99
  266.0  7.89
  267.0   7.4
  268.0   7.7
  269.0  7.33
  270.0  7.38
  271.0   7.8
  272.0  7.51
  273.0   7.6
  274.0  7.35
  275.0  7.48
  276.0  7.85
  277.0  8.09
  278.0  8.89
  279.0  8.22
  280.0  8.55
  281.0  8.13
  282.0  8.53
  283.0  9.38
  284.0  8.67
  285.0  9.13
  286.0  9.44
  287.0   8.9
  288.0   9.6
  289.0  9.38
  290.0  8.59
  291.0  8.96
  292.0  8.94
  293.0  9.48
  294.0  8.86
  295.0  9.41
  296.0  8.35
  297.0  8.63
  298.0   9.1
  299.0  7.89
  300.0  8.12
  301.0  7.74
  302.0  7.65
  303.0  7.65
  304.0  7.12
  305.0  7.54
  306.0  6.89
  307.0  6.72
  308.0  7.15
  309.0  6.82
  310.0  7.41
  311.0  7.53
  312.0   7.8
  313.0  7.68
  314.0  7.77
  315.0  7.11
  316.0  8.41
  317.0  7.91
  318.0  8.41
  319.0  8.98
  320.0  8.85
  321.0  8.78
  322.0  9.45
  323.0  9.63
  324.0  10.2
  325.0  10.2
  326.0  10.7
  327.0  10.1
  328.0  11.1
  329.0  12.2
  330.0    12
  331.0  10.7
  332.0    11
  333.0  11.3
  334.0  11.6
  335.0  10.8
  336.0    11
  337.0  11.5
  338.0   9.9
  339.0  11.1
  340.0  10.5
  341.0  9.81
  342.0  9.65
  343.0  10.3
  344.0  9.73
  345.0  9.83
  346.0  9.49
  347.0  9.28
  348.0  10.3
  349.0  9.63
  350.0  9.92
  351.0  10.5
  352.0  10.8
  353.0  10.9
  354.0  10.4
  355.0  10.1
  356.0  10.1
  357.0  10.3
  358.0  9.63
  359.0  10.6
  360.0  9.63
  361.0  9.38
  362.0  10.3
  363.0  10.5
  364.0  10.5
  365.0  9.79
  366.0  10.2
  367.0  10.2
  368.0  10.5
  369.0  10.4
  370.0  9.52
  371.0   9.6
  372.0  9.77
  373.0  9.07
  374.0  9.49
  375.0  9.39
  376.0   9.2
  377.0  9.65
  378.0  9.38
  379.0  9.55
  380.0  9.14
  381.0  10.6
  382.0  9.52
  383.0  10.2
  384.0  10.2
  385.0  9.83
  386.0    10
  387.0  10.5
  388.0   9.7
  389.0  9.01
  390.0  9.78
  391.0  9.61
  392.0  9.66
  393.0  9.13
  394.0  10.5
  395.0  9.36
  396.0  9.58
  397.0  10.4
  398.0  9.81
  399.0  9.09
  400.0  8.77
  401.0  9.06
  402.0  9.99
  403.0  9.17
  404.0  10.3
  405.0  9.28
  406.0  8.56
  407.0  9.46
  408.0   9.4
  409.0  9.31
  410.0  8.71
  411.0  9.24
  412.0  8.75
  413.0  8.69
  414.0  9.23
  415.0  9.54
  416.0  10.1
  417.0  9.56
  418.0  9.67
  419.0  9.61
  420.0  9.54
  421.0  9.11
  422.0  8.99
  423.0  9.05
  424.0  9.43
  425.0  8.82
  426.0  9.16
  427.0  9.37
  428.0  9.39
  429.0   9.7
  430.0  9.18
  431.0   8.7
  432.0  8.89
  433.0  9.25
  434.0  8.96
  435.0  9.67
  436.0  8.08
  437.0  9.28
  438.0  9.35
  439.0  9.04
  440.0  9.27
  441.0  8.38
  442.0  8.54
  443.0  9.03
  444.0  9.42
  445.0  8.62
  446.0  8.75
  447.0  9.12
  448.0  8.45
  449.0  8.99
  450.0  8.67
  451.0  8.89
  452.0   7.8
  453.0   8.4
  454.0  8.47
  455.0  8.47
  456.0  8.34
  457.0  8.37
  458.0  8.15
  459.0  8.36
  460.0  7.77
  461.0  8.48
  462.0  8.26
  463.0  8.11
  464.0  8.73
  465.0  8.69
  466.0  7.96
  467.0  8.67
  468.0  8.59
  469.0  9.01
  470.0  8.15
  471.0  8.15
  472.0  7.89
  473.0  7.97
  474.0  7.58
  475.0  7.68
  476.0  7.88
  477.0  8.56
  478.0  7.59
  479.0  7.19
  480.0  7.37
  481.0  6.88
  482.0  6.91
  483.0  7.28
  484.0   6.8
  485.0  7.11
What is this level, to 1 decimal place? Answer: 2.2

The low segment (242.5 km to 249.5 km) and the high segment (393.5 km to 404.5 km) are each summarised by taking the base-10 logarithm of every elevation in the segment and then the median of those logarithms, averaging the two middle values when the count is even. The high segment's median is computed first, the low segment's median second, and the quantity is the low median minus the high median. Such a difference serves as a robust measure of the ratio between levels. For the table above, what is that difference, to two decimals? -0.10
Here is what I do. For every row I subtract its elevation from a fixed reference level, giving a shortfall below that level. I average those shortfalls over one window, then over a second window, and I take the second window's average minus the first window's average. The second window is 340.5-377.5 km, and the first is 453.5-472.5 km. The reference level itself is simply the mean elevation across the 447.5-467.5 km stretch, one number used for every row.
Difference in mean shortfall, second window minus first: -1.6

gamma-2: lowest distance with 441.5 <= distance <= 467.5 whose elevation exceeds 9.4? 444.0 km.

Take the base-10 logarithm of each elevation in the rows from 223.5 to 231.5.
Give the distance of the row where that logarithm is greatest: 224.0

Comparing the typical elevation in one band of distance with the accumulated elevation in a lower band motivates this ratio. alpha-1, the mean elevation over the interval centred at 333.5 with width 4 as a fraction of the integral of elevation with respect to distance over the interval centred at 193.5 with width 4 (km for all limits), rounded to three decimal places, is 0.421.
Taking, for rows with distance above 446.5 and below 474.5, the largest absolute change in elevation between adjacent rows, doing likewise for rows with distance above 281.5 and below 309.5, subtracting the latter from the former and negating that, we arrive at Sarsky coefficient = 0.1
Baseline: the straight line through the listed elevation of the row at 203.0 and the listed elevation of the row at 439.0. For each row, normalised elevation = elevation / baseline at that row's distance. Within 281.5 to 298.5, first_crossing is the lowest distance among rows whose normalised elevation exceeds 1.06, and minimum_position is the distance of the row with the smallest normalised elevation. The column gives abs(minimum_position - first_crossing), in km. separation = 14 km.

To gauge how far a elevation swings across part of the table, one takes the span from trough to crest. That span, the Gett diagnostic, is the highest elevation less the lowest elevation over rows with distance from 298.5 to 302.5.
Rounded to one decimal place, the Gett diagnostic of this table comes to 0.5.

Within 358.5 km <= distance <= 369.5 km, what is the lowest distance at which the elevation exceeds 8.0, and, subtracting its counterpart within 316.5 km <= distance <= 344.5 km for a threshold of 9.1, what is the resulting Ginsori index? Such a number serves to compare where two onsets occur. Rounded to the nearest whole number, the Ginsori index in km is 37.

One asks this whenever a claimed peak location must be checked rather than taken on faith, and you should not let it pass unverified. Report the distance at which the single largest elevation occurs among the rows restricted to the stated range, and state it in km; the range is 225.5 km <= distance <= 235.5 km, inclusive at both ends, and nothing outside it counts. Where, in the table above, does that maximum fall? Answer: 227.0 km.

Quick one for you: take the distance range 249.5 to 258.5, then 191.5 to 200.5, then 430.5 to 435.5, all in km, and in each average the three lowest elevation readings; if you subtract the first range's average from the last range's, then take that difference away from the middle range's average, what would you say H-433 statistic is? 5.1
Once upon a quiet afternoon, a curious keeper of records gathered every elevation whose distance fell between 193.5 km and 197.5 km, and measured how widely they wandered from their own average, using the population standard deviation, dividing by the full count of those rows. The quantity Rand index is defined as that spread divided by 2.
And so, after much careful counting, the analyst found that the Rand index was 0.10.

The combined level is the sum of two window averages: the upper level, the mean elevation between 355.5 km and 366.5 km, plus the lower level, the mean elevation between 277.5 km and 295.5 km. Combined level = 19.0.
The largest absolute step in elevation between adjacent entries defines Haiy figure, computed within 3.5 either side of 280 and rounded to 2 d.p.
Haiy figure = 0.85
